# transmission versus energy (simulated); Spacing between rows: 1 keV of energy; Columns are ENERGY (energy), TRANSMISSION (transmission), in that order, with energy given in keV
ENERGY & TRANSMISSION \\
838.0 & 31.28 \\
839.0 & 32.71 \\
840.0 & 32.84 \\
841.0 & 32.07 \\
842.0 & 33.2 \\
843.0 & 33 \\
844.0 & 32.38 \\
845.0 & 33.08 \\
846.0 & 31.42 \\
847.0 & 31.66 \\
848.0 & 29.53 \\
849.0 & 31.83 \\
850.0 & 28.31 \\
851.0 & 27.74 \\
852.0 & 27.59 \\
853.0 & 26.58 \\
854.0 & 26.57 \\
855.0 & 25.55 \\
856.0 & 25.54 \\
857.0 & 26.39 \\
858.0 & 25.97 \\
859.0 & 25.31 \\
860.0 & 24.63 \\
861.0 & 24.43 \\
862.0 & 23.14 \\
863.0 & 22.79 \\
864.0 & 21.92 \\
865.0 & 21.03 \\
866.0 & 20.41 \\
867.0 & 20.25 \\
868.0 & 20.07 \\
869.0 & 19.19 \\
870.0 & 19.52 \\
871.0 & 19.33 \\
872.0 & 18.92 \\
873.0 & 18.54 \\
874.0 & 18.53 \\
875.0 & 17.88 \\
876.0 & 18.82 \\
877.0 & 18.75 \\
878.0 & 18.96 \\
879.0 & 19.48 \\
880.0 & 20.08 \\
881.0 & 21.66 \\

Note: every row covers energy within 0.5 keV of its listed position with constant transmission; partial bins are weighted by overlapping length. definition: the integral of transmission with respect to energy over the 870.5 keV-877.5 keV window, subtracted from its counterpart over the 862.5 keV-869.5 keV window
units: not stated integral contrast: 15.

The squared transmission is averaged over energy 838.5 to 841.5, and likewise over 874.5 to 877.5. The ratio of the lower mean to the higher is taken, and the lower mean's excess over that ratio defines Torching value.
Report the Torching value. 1056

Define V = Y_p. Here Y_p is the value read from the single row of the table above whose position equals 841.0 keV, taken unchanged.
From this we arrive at 32.07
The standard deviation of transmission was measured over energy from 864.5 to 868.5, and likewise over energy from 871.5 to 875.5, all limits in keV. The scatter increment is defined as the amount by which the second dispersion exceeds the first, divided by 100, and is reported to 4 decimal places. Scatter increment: 0.0001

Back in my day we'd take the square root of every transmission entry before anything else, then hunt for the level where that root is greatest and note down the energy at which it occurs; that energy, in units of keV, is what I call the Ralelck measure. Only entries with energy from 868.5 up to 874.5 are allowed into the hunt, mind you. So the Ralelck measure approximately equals 870.0 keV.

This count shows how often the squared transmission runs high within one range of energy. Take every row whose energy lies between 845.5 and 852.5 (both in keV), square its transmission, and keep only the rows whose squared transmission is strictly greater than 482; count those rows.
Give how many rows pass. 7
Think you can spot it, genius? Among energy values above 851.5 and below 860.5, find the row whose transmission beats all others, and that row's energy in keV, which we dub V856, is 852.0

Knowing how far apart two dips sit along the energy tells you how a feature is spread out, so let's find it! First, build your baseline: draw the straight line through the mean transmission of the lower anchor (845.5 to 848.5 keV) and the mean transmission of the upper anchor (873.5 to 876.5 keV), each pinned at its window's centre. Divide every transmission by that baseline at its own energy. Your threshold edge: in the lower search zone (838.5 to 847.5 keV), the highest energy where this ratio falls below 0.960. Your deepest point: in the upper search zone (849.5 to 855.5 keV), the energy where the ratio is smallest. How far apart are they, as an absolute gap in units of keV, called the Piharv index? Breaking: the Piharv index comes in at 14 keV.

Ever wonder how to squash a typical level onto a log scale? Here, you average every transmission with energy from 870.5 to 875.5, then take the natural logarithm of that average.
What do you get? 2.93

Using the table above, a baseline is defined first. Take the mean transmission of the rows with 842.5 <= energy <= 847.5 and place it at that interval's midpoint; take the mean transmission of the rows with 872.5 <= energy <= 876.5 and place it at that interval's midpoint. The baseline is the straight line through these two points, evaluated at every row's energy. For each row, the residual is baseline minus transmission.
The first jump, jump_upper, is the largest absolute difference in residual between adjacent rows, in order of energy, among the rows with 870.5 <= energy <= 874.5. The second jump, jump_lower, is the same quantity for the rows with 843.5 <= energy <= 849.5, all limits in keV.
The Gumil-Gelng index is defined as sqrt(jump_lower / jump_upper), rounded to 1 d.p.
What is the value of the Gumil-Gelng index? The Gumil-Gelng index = 2.5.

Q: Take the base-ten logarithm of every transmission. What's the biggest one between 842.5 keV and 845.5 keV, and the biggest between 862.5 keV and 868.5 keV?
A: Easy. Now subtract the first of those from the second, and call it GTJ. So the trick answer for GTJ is -0.16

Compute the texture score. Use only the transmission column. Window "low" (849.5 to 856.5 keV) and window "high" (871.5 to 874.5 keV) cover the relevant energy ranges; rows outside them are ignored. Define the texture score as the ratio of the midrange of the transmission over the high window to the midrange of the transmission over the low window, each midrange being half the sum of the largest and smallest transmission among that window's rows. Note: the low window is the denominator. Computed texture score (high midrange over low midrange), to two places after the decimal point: 0.70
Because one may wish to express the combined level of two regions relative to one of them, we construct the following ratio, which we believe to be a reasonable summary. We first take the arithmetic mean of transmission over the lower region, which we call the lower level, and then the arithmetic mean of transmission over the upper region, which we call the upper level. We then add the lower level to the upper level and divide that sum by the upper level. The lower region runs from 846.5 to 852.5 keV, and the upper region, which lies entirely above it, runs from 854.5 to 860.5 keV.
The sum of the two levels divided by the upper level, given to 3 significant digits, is 2.15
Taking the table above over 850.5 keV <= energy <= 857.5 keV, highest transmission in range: 27.74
